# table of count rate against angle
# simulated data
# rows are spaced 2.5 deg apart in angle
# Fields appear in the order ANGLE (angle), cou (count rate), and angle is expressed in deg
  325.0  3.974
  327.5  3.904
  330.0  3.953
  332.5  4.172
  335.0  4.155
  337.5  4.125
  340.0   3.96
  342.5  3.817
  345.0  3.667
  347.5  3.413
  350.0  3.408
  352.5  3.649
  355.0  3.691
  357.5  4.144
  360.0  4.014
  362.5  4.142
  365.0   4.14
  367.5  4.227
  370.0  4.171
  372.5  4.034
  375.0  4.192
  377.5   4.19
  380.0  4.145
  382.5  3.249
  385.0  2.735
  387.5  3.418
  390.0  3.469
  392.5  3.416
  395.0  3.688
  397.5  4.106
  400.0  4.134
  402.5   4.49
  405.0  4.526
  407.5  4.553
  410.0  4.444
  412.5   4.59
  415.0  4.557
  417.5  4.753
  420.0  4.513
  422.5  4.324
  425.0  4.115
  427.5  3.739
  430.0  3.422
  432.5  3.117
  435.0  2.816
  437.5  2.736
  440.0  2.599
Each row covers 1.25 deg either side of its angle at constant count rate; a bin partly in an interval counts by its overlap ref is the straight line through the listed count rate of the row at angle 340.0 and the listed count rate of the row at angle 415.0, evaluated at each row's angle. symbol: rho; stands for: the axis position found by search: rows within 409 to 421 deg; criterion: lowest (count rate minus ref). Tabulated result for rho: 420.0 deg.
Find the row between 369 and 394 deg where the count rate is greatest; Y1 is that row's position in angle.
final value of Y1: 375.0 deg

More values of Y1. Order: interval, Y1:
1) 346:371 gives 367.5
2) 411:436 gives 417.5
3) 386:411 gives 407.5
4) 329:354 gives 332.5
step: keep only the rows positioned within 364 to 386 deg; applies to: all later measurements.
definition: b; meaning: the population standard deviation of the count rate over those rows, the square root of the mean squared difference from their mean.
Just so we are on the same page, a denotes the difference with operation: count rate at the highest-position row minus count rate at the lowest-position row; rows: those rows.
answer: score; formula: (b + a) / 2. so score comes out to -0.45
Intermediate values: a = -1.4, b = 0.50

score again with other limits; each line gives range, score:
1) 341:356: 0.01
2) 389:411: 0.70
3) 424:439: -0.44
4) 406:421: 0.03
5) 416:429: -0.33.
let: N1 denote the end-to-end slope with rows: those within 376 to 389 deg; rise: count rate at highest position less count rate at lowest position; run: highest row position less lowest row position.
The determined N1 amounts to -0.077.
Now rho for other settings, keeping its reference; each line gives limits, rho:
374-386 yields 385.0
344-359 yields 350.0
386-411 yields 392.5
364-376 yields 372.5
